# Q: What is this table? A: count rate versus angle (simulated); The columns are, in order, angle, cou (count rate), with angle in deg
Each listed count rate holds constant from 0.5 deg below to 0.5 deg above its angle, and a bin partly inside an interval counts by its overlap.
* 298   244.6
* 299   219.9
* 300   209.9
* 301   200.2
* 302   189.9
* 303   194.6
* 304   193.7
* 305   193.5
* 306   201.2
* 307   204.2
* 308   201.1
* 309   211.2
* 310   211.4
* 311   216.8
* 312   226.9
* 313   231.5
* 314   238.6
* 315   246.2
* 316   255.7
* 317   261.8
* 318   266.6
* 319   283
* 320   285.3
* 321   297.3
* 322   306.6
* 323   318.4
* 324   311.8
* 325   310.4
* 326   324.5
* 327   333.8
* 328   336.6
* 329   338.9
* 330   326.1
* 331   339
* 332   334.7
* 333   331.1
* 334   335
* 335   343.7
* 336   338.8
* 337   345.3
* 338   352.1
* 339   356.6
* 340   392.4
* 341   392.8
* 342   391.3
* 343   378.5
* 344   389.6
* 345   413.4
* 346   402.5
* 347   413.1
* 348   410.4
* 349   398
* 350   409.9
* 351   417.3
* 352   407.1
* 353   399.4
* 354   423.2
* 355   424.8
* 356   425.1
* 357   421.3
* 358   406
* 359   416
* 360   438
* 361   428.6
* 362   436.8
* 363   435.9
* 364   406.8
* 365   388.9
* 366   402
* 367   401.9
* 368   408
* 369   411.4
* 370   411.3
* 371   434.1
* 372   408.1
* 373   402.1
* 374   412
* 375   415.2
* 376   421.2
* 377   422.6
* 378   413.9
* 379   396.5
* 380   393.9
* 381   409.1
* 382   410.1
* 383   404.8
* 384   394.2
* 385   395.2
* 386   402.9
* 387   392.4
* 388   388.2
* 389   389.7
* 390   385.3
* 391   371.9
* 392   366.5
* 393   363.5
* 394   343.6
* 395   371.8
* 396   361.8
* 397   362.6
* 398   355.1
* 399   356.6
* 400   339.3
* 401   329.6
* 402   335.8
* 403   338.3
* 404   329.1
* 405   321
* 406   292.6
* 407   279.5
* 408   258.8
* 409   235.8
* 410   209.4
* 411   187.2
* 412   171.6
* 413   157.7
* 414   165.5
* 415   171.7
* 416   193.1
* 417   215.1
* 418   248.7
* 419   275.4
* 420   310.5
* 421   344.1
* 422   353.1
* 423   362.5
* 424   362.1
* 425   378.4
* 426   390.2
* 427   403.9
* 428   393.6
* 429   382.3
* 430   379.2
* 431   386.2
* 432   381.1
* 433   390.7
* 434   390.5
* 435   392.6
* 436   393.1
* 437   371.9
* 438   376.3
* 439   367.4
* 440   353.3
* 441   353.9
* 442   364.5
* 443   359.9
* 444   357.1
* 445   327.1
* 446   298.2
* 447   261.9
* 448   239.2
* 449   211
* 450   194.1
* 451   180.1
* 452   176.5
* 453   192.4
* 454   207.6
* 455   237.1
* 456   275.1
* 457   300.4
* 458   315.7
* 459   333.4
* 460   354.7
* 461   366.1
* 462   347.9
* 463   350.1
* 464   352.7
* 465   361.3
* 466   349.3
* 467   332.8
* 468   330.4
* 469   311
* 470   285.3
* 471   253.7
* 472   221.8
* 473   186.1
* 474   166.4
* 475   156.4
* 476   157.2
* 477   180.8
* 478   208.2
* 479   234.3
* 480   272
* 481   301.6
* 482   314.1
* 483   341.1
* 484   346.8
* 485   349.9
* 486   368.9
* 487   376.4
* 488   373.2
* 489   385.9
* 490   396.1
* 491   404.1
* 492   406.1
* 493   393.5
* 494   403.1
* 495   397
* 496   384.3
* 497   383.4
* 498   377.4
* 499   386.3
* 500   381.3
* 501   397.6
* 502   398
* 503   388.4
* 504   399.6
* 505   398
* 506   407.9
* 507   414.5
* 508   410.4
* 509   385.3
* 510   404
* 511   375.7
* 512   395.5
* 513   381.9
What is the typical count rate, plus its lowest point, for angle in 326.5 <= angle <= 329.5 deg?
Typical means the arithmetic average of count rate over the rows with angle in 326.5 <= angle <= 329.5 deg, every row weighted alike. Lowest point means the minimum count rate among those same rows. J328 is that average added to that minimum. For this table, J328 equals 670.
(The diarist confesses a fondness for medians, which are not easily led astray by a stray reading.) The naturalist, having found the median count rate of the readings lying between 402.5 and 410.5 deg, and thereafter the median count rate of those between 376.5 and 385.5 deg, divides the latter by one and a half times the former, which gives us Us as 0.94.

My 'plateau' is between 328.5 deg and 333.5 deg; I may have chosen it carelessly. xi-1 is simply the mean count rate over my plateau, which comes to 334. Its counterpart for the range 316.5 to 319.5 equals 270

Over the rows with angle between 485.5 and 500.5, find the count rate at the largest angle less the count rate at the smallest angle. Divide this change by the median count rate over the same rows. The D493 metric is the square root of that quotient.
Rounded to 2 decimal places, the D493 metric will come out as 0.18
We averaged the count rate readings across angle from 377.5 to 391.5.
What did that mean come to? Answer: 396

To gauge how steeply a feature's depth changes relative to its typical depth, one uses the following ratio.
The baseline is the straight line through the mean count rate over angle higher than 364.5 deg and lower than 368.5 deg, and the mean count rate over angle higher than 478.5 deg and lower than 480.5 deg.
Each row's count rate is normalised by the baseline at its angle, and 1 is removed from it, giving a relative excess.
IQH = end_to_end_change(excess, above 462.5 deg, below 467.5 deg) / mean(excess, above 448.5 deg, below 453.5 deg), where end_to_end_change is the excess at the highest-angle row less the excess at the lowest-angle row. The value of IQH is 0.12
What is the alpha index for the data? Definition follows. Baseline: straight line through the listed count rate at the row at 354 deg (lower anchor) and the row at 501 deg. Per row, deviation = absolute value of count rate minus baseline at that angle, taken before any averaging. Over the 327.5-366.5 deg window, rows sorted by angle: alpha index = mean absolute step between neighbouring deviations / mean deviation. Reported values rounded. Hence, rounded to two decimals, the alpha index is 0.23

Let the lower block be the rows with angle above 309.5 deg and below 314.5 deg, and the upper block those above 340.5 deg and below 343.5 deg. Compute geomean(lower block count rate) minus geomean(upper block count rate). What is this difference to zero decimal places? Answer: -163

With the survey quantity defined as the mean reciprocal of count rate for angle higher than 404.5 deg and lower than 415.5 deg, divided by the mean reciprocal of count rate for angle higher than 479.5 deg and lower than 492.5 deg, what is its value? 1.67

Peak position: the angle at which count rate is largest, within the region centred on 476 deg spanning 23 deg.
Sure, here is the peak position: 487 deg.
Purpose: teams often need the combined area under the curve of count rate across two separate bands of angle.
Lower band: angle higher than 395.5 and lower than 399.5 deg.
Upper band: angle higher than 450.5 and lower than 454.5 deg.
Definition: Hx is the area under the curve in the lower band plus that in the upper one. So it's 2193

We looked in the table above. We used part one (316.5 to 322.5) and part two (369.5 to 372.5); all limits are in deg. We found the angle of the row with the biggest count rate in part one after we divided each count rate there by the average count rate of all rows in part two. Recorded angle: 322 deg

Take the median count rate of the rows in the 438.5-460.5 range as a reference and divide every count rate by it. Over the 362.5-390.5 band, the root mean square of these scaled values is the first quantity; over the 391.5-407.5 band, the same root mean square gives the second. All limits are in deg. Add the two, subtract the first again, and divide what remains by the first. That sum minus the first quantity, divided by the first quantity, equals 0.84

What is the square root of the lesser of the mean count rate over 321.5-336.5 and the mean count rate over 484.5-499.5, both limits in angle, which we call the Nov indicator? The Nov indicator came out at 18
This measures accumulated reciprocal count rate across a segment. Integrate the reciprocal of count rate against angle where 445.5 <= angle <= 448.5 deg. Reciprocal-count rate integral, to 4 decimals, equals 0.0114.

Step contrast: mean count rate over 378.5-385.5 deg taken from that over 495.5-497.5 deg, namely -17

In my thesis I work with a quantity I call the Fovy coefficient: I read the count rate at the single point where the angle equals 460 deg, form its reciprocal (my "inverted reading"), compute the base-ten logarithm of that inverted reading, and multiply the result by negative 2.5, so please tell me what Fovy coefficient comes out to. 6.37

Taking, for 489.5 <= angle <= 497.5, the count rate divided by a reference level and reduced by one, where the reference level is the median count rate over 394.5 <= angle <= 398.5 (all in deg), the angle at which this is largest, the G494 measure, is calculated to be 492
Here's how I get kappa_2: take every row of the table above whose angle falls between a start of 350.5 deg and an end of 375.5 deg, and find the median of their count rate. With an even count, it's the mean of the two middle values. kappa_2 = 412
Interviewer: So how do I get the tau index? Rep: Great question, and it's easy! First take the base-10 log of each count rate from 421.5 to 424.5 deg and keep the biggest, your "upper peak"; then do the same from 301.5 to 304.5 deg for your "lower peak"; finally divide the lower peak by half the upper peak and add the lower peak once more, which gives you 4.08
